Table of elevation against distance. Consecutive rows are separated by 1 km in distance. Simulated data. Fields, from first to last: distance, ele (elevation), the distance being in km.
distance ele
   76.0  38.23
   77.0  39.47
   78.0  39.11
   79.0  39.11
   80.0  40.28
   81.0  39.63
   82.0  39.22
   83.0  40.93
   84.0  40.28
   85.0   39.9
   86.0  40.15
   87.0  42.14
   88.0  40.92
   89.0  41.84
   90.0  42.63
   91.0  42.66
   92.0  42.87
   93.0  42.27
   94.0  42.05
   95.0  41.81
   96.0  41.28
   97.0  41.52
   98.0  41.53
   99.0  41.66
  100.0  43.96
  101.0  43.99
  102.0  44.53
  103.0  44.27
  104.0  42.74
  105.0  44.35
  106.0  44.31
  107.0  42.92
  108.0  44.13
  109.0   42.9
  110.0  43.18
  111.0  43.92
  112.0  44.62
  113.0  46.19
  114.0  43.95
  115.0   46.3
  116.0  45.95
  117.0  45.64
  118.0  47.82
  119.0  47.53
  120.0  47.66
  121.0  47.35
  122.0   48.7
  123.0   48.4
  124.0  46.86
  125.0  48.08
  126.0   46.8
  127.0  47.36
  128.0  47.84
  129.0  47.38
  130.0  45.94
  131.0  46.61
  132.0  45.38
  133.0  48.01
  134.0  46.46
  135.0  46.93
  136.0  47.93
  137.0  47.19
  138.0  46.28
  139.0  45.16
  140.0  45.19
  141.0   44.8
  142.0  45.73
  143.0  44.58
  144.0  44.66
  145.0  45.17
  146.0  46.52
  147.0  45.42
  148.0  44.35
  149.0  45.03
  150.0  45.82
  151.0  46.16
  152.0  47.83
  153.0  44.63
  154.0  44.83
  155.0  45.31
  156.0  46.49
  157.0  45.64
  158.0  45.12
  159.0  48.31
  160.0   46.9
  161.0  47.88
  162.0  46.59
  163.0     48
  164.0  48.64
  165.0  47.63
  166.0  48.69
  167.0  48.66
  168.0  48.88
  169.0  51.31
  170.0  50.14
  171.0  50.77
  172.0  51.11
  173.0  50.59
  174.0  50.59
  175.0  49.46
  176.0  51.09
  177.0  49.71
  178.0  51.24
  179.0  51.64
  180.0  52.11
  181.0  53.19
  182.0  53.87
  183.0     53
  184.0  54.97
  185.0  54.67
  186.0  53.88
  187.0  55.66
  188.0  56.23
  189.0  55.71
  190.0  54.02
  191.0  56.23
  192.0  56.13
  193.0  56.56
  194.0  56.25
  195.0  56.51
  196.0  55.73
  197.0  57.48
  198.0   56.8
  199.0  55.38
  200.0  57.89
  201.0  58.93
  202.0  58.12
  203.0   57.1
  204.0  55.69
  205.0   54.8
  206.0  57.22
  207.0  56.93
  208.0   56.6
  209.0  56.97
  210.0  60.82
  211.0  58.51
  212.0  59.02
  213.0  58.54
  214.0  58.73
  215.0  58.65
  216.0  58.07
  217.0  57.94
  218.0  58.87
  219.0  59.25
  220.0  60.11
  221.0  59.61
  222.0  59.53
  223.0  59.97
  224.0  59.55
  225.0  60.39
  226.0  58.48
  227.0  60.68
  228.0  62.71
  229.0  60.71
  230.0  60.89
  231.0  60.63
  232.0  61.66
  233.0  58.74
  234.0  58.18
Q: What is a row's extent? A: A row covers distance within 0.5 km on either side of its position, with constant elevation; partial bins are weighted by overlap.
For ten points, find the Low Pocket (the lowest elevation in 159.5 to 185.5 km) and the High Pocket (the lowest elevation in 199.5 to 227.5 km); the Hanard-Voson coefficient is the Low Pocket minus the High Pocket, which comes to -8.2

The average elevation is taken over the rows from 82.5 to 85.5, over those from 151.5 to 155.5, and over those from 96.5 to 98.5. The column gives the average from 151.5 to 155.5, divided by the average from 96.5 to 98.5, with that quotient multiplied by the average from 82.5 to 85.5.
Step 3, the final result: 44.4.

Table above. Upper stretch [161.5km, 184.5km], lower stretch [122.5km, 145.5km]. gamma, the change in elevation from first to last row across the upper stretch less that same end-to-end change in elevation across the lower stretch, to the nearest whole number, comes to 12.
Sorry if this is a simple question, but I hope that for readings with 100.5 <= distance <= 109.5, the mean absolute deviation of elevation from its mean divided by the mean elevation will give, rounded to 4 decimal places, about 0.0143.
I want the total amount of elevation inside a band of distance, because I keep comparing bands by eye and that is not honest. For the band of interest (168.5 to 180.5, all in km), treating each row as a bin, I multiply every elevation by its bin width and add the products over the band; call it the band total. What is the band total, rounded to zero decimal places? 610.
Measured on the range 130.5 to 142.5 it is 556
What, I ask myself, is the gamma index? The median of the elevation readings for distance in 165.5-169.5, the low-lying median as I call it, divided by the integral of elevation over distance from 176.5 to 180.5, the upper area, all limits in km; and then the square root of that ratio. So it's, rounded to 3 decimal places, 0.488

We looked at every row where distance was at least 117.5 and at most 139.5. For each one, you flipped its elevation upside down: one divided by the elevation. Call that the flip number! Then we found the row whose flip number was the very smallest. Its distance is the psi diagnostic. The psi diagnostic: 122.0 km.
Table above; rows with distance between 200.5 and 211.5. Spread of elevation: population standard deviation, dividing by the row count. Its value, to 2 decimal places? 1.56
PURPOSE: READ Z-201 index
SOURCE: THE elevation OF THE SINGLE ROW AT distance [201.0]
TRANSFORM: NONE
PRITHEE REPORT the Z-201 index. 58.93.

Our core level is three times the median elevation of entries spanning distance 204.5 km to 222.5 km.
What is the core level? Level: 176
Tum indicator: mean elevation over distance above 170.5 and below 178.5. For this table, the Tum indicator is 51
